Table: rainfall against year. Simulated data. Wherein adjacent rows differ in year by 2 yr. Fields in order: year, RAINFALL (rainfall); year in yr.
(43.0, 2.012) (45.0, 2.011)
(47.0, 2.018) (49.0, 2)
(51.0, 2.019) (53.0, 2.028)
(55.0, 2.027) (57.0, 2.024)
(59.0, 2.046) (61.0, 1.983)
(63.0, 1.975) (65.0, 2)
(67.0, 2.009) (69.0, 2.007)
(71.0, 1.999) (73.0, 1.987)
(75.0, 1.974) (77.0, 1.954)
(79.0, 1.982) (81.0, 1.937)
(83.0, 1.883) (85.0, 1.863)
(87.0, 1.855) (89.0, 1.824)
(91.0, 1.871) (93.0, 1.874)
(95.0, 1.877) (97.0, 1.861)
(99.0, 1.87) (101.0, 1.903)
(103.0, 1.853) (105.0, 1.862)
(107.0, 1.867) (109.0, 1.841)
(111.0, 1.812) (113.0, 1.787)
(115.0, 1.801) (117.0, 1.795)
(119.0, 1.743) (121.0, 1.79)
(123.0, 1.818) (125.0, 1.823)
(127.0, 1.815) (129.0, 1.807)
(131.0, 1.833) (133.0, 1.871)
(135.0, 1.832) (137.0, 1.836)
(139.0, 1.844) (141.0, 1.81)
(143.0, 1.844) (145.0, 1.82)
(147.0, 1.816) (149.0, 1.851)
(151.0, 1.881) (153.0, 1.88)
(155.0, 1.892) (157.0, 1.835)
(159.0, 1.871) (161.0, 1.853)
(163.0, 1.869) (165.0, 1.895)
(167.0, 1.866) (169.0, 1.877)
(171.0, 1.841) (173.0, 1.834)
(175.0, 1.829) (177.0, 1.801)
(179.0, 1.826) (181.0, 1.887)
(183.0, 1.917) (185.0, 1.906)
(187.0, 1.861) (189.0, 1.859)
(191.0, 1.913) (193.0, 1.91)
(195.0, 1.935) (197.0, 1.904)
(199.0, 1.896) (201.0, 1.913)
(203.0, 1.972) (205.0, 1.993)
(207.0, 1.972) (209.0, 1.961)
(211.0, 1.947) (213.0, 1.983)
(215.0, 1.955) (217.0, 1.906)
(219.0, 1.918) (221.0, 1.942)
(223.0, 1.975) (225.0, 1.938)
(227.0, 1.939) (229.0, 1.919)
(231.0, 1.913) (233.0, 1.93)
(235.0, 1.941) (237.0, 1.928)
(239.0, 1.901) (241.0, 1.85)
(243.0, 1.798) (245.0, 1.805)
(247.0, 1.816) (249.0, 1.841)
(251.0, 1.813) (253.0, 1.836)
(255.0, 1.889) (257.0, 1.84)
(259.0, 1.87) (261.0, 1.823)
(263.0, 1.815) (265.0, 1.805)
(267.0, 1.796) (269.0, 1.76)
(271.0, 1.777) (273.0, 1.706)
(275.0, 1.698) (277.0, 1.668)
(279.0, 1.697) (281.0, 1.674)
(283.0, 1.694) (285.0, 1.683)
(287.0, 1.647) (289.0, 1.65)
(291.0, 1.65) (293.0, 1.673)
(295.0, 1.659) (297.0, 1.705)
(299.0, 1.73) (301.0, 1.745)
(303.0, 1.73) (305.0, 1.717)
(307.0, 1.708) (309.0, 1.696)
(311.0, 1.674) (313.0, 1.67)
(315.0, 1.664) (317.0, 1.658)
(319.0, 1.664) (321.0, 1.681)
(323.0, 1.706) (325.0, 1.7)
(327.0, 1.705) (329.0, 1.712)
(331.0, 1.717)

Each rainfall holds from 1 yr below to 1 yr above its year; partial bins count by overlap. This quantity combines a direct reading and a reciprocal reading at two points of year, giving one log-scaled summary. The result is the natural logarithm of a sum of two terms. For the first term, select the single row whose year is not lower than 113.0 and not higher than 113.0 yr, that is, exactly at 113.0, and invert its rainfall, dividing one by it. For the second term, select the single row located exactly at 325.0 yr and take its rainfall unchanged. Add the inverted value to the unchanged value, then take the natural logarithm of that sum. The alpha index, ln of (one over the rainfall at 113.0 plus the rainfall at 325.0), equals 0.815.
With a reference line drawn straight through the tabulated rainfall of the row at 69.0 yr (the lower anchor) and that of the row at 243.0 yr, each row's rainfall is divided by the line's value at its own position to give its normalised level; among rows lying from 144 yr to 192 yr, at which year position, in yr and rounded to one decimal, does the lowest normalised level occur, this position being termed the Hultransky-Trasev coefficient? 147.0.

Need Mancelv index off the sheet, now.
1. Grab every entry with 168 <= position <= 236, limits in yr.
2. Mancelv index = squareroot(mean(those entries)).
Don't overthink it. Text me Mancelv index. 1.38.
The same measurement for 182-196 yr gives 1.38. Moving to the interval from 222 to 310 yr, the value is 1.34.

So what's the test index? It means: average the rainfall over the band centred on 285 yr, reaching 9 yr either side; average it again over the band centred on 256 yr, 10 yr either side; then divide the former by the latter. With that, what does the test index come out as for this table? 0.91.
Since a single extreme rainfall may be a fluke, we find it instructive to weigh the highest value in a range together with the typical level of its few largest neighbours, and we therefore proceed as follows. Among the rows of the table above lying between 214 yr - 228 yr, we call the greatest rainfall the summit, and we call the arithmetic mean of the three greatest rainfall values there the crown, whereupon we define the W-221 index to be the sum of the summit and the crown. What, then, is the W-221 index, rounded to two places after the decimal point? 3.93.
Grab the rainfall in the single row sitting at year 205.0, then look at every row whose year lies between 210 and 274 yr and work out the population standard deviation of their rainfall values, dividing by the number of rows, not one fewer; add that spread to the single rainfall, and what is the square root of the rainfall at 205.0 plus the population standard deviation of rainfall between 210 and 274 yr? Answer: 1.44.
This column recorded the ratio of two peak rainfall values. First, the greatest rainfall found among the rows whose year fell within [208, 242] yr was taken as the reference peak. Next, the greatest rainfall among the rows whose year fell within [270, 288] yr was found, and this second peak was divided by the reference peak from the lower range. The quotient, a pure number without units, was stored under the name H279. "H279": 0.90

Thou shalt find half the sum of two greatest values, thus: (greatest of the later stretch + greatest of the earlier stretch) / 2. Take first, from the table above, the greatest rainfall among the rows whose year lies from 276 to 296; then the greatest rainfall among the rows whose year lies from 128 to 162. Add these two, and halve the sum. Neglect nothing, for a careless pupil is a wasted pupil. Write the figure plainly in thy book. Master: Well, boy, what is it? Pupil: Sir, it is 1.79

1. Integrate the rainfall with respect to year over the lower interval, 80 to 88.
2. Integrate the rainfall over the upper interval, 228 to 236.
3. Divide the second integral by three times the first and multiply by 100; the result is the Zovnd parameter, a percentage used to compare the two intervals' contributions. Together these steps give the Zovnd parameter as 34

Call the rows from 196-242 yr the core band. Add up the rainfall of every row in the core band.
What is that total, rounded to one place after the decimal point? 44.5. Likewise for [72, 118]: 43.1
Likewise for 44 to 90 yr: 45.4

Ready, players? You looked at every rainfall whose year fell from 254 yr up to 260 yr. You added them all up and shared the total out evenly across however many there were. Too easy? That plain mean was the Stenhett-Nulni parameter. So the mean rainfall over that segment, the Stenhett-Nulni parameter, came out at 1.87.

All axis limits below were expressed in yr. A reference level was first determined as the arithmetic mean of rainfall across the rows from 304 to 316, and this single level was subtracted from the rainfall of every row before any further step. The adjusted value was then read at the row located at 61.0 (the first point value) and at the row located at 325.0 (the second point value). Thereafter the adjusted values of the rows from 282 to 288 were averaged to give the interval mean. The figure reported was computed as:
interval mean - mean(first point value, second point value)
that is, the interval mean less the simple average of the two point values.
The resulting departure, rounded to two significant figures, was -0.17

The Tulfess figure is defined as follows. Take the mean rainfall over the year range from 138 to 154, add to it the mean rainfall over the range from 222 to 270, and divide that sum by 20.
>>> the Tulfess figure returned 0.185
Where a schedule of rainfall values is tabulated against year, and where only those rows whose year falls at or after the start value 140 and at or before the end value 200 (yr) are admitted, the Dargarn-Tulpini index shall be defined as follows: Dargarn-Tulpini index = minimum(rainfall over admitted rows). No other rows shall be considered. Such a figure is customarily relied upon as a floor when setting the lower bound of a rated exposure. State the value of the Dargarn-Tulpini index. 1.801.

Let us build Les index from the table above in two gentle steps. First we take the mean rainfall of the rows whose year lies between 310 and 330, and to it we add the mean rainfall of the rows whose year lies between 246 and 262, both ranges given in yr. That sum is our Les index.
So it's 3.52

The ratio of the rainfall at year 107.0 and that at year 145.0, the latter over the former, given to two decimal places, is 0.97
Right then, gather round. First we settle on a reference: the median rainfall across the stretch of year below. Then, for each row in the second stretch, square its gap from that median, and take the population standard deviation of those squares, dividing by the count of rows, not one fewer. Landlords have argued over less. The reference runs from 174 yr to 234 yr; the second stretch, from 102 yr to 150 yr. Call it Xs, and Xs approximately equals 0.0060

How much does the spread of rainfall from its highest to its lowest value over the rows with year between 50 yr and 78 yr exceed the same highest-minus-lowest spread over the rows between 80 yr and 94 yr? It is -0.02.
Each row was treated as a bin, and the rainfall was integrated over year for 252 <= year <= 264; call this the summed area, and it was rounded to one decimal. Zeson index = 22.1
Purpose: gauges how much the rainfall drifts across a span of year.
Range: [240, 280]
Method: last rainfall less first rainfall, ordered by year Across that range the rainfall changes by -0.153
